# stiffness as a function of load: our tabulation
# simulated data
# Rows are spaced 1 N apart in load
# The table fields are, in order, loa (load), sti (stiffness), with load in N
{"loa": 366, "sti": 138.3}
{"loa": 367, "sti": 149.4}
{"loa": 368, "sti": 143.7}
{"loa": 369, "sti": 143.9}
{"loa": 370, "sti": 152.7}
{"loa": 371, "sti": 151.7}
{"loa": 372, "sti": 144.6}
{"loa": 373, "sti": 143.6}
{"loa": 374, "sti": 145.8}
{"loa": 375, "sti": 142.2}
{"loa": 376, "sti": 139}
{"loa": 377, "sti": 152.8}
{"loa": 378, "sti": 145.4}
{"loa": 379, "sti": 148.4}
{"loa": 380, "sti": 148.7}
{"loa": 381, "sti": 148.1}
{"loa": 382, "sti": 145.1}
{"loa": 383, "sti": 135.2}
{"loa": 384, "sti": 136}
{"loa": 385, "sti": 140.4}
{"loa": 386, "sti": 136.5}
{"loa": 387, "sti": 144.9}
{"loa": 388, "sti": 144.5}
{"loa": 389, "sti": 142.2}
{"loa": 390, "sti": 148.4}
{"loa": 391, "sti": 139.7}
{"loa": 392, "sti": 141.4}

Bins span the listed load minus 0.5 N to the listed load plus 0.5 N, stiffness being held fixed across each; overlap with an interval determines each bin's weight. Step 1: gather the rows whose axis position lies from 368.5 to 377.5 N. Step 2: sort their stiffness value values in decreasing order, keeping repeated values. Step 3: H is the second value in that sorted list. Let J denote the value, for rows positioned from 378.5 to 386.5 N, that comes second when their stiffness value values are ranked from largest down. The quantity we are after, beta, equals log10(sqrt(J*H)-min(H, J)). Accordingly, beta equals 0.33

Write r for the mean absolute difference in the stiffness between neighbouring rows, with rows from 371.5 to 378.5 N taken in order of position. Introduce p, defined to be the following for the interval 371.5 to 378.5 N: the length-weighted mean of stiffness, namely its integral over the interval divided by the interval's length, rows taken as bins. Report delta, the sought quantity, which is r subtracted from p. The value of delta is 139.6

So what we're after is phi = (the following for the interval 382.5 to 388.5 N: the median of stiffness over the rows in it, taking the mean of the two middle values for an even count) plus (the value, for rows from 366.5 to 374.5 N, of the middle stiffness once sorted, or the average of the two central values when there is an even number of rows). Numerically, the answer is 284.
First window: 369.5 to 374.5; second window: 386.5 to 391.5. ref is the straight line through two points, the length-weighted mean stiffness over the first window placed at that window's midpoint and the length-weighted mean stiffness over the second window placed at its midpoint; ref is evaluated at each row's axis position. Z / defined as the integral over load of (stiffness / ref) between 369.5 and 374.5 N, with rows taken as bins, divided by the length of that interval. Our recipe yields 1.00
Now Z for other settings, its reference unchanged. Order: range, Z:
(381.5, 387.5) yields 0.96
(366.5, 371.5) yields 1.00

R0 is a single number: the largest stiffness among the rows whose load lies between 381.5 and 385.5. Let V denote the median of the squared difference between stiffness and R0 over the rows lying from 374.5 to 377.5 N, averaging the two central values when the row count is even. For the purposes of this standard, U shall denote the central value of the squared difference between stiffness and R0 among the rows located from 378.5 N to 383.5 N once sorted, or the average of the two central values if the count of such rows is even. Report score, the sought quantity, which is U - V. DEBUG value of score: -26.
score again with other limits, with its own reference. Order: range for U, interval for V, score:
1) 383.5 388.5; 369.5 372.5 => -21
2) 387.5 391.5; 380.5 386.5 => -38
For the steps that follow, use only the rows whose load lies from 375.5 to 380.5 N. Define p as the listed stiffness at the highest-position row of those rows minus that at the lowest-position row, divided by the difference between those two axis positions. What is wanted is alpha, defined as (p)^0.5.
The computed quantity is 1.6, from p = 2.4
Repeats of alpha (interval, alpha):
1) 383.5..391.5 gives 0.7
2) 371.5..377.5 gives 1.3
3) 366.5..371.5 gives 0.8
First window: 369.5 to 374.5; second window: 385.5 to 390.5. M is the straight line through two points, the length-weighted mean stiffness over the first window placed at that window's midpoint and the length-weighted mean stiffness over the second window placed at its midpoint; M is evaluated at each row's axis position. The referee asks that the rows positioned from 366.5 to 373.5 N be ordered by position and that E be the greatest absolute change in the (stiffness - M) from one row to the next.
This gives 9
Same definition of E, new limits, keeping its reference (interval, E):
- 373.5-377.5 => 14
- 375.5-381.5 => 14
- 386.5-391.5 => 8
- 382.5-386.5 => 5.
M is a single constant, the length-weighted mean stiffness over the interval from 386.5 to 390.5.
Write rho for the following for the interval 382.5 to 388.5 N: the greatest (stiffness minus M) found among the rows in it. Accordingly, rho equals -0.1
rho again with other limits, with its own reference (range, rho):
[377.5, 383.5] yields 3.7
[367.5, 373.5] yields 7.7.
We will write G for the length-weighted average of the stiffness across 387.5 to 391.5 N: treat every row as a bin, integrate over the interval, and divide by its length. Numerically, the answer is 144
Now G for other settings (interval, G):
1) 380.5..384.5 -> 141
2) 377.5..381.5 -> 148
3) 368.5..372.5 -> 148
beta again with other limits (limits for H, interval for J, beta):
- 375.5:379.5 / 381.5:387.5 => 0.24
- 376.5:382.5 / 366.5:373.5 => 0.17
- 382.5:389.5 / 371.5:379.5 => 0.29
